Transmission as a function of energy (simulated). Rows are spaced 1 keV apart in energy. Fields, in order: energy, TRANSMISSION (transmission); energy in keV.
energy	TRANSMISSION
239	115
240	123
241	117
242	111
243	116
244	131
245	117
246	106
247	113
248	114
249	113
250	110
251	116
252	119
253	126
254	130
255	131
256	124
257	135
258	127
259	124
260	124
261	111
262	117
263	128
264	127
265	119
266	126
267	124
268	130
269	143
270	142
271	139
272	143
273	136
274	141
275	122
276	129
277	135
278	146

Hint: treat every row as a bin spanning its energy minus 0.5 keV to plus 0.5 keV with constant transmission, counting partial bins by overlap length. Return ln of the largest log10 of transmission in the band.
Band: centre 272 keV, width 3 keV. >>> 0.768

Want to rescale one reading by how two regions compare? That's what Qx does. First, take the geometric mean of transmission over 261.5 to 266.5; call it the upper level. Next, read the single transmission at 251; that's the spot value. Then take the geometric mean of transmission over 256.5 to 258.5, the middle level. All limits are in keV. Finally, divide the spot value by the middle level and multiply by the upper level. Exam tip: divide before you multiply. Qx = 109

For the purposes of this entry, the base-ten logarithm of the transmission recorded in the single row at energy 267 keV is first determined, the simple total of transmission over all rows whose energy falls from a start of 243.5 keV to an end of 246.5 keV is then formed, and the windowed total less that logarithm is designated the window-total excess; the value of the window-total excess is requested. 352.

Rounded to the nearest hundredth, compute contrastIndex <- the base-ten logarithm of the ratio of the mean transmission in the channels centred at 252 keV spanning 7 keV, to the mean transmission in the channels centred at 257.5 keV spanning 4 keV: -0.02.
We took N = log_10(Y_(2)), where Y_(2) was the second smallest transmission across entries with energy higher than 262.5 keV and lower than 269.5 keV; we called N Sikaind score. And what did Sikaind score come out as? 2.09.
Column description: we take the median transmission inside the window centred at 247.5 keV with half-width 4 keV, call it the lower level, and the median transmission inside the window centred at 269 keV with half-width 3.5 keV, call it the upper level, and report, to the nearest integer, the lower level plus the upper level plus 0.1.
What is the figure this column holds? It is 253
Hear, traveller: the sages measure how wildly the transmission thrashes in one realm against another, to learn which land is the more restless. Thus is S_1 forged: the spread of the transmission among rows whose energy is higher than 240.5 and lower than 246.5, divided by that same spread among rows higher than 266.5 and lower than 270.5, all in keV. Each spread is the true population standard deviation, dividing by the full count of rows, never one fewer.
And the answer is 1.0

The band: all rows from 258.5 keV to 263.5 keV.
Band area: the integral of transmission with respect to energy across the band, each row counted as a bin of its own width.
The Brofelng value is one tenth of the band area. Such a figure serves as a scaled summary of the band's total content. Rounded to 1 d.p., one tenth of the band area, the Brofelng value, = 60.4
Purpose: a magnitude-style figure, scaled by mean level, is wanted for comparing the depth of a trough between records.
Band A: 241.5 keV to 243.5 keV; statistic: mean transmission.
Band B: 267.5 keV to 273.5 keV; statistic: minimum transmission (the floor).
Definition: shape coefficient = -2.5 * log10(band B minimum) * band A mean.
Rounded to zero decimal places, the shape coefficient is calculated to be -600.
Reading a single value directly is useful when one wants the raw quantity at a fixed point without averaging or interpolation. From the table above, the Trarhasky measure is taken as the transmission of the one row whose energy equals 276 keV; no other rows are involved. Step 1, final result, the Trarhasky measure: 129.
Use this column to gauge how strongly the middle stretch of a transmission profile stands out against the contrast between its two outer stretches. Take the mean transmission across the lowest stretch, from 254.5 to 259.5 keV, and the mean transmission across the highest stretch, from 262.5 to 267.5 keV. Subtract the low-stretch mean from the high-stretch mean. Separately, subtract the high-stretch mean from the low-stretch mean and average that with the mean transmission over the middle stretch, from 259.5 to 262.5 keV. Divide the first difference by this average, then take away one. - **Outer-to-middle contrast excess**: -1.06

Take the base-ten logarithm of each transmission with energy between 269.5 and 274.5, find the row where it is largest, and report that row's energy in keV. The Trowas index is 272 keV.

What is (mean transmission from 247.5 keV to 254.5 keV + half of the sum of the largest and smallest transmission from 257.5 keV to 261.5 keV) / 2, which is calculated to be 119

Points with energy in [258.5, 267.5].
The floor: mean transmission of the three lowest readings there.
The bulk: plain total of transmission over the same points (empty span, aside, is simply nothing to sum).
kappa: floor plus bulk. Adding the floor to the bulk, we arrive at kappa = 1216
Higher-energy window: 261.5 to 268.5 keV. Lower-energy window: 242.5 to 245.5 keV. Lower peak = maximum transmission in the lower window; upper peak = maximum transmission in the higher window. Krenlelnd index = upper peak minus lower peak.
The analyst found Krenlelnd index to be -1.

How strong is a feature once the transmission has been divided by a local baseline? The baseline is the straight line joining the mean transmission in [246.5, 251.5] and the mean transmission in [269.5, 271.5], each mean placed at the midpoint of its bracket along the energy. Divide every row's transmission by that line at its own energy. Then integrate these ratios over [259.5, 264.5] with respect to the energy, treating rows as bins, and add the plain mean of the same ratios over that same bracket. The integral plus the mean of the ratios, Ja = 5.6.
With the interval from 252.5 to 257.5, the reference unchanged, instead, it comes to 6.4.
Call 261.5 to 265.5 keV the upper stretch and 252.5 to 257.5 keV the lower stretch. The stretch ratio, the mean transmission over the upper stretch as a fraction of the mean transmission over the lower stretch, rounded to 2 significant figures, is 0.95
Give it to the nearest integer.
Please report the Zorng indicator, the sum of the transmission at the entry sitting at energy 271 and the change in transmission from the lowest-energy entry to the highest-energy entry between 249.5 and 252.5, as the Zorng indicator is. 148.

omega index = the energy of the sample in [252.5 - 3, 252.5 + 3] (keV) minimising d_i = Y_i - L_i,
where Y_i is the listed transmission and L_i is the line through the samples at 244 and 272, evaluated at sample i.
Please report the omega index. 250 keV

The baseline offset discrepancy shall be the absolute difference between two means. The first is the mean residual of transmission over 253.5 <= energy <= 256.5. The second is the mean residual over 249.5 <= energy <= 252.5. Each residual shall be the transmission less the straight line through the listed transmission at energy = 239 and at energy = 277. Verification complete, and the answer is 11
